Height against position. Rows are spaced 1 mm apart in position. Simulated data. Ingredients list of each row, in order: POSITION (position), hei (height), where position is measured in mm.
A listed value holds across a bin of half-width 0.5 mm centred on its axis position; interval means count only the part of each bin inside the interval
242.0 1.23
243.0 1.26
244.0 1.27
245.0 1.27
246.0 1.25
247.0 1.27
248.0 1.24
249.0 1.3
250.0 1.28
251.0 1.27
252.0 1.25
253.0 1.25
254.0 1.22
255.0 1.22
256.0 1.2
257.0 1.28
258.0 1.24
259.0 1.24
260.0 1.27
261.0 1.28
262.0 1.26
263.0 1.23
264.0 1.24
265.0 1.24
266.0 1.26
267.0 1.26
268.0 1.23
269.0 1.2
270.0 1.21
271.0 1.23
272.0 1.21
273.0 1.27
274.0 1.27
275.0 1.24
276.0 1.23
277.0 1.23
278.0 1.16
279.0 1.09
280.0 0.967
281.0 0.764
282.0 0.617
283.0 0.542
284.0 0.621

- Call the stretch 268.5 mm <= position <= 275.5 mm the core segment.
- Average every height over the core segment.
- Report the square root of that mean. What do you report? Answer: 1.11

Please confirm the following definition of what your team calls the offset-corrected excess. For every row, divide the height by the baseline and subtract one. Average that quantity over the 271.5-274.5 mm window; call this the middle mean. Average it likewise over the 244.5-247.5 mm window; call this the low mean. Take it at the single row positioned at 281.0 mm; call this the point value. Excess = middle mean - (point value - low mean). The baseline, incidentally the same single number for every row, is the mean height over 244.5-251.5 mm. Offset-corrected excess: 0.4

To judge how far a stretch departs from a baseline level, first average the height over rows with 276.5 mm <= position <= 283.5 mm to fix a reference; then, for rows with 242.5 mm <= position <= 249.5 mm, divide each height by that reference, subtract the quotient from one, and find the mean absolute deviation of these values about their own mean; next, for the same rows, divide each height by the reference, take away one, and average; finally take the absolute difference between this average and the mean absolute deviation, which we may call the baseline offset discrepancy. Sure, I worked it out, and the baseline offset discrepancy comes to 0.376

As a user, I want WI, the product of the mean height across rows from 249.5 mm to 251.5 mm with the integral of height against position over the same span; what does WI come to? 3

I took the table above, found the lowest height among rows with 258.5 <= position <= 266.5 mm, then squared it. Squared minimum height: 1.513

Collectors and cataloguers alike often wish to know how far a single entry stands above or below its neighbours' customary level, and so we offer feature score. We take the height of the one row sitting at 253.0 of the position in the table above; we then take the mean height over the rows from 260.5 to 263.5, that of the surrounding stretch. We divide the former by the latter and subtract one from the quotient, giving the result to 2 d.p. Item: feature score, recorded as -0.01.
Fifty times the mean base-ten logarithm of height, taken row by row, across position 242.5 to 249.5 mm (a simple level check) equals 5.11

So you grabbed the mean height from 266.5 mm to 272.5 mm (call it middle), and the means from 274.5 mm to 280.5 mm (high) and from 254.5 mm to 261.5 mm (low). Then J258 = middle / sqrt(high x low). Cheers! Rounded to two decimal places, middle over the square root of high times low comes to 1.02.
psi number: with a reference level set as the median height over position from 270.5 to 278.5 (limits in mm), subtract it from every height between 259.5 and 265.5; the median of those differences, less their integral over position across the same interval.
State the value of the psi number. -0.12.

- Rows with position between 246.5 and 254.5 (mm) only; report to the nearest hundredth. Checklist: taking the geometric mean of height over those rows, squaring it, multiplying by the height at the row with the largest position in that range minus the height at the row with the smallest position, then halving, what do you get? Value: -0.04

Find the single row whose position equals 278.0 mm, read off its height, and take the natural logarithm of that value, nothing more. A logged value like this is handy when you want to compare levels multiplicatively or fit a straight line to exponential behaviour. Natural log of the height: 0.15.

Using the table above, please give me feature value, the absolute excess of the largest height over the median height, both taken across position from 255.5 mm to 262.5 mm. 0.020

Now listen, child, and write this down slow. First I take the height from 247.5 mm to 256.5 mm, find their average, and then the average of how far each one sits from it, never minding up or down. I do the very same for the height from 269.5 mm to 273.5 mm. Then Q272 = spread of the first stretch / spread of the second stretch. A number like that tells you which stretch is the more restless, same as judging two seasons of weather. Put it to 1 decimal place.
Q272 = 1.2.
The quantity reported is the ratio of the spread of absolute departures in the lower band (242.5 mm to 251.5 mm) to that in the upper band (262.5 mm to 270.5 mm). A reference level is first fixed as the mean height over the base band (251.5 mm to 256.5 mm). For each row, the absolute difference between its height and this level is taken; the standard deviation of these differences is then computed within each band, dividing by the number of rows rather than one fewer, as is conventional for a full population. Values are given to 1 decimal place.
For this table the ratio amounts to 1.4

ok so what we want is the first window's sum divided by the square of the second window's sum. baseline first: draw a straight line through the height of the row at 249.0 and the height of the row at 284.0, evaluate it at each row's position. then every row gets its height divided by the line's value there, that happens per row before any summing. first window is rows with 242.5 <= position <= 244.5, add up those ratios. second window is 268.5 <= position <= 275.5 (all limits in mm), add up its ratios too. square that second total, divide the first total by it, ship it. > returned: 0.018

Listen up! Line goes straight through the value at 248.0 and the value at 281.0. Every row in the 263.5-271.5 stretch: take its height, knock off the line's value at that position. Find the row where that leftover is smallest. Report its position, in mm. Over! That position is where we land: 264.0 mm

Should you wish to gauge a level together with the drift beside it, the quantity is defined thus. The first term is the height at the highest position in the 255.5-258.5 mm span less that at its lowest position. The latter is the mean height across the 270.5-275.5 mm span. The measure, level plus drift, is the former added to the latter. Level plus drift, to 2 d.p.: 1.28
